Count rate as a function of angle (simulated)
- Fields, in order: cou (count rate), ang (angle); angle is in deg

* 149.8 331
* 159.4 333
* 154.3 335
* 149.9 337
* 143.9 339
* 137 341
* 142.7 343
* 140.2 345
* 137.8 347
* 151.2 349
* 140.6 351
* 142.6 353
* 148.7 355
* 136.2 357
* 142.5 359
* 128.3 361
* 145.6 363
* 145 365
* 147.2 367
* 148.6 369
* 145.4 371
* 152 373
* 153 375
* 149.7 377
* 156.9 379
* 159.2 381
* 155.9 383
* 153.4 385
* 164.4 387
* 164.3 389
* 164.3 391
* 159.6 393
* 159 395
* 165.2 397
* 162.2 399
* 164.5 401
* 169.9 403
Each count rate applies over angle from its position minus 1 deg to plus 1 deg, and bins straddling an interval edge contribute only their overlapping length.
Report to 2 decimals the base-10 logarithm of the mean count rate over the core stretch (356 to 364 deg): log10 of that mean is 2.14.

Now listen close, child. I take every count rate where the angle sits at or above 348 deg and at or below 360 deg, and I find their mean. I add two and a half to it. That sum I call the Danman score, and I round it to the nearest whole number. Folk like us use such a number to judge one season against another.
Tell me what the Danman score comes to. 146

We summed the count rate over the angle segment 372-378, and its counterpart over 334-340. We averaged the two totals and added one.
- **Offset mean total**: 452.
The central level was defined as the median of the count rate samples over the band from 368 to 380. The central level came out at 151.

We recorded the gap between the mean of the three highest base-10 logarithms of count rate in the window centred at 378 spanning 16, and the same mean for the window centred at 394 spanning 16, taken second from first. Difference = -0.020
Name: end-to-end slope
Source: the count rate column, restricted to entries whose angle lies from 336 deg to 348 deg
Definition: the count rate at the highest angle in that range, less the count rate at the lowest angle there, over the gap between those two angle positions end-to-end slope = -1.2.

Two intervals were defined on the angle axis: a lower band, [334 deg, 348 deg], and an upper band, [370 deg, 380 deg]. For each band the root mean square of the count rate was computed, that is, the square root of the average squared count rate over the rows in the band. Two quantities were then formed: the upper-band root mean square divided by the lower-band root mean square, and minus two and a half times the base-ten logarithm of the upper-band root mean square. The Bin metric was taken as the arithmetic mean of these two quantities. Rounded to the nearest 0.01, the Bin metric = -2.20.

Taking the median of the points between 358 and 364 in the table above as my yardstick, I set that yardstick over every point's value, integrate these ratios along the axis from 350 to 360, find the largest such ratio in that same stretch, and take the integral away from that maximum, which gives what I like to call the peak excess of -9.0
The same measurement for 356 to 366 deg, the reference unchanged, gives -9.1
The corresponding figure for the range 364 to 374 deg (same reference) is -8.7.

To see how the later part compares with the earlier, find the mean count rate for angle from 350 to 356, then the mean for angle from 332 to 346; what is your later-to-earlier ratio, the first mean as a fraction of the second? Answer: 0.98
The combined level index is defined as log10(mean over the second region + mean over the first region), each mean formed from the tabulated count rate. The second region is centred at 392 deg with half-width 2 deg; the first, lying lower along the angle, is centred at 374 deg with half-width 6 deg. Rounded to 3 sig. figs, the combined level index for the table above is 2.50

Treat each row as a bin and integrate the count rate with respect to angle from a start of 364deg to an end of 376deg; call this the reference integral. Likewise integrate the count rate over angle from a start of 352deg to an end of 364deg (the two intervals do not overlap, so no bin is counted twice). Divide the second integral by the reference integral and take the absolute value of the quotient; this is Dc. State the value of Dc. 0.95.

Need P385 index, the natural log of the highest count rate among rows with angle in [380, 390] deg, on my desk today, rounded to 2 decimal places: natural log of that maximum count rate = 5.10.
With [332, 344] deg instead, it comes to 5.07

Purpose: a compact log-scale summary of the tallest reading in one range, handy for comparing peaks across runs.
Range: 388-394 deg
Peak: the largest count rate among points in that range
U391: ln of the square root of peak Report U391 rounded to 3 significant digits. 2.55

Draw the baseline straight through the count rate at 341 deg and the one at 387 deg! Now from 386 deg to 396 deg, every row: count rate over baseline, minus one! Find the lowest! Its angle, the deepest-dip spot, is 395 deg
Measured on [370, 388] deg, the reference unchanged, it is 371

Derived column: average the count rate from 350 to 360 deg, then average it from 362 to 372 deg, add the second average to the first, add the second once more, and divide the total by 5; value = 87.0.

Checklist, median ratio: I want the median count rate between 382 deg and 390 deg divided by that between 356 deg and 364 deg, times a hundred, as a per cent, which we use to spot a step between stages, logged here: 115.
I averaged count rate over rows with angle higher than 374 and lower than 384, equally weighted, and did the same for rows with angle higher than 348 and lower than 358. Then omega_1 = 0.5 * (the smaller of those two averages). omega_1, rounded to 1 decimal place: 71.9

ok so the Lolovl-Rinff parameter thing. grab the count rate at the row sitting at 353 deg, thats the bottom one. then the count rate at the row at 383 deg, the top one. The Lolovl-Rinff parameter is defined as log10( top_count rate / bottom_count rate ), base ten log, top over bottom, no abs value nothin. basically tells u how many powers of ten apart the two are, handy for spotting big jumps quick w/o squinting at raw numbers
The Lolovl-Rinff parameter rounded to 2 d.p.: 0.04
